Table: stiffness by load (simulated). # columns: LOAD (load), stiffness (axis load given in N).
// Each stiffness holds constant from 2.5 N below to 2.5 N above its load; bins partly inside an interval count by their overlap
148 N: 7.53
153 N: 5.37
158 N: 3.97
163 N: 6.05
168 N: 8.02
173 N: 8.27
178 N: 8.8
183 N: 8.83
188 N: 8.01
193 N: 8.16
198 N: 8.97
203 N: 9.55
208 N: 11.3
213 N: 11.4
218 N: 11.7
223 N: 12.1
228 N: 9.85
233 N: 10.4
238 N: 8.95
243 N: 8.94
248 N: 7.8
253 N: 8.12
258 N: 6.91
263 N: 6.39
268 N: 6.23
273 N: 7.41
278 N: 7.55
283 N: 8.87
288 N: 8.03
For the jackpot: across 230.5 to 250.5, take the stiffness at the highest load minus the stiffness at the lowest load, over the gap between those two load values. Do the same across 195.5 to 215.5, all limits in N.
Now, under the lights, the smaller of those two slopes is -0.17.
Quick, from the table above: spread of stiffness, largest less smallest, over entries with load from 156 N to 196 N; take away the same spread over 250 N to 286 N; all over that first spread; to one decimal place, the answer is 0.5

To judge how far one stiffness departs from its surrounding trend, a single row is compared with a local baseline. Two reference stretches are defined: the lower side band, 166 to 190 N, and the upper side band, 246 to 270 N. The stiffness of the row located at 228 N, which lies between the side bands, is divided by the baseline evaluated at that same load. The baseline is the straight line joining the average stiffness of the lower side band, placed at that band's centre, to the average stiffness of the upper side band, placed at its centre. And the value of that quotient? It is 1.30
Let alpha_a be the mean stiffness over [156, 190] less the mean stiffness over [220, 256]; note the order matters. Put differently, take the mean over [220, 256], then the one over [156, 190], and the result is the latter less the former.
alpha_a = -2.0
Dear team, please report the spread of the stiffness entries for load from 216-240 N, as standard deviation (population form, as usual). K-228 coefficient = 1.16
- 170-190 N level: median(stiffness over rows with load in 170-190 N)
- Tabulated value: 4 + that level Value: 12.5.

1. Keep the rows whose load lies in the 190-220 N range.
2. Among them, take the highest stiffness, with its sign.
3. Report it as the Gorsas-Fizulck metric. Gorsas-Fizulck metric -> 11.7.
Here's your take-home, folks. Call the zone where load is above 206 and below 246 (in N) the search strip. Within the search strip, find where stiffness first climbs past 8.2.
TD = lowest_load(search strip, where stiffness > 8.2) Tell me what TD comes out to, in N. 208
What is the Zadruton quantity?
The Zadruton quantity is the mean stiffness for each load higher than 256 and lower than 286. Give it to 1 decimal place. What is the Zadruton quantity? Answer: 7.2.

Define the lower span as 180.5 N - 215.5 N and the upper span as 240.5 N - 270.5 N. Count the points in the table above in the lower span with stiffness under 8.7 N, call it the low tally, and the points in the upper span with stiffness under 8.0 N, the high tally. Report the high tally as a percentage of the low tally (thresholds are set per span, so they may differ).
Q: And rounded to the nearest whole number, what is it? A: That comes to 200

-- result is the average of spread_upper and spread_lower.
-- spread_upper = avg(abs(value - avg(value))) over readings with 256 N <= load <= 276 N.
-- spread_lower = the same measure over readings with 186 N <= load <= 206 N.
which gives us 0.51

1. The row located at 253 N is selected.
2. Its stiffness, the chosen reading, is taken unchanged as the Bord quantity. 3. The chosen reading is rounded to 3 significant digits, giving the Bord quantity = 8.12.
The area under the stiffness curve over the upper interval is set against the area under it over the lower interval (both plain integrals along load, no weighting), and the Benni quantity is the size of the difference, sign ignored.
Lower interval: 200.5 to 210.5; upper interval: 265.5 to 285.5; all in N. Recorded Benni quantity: 46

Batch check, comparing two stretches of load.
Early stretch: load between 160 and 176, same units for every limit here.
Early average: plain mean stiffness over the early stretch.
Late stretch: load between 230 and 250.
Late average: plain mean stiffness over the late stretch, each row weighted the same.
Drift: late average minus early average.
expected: 2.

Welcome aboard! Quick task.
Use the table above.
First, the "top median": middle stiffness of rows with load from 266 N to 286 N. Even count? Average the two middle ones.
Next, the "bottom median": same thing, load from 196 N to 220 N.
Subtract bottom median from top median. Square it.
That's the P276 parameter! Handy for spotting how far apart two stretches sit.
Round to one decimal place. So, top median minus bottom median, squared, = 14.6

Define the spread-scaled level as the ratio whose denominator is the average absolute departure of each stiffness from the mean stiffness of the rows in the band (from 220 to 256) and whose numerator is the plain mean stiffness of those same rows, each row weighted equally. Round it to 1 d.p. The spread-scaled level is 8.3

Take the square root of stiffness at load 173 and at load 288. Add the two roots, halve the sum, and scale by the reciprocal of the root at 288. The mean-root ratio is 1.01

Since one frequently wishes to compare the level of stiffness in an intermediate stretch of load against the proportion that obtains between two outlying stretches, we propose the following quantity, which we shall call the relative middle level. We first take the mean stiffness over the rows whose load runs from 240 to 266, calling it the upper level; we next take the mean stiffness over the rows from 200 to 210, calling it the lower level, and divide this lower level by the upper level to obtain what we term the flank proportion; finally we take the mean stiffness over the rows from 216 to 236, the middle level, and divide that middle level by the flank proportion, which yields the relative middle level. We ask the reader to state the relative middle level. 8.1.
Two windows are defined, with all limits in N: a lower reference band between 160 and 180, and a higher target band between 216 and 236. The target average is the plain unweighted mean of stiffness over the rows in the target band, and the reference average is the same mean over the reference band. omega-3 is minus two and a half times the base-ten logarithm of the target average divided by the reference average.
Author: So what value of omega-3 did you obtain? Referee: -0.4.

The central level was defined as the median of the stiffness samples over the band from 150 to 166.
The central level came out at 5.4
